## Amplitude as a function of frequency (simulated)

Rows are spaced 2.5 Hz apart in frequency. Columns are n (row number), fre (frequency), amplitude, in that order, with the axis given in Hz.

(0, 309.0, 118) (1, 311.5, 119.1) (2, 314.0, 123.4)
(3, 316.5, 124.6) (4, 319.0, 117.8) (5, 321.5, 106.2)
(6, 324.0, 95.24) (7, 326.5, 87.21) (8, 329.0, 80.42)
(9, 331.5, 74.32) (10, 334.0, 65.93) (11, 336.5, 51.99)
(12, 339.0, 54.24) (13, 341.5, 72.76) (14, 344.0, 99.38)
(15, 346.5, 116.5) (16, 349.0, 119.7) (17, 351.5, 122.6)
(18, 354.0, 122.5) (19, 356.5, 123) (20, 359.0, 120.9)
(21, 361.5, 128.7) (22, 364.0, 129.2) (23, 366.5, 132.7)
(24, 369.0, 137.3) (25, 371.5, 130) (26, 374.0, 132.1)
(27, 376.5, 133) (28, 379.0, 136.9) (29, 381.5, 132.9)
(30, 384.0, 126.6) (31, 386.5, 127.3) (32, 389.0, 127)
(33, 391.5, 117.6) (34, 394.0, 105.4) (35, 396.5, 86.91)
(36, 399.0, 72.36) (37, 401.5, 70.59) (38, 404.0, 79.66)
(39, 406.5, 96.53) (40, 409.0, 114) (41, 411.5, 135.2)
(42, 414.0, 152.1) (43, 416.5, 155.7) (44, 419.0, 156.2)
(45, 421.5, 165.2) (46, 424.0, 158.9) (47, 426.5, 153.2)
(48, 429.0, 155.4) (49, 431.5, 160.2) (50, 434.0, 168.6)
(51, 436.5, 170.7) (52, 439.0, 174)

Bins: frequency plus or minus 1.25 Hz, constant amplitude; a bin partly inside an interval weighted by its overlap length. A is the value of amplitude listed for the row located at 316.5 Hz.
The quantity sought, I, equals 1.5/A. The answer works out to 0.012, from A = 124.6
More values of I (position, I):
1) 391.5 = 0.013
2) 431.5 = 0.009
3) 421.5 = 0.009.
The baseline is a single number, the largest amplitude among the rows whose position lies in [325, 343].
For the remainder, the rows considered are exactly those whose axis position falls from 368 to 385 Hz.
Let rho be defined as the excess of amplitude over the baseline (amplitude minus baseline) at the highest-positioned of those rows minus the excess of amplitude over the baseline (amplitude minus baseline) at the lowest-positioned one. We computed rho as -11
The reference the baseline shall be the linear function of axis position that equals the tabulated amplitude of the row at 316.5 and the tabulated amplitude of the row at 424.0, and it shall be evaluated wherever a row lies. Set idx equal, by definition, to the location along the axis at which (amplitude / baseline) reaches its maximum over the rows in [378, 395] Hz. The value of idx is 379.0 Hz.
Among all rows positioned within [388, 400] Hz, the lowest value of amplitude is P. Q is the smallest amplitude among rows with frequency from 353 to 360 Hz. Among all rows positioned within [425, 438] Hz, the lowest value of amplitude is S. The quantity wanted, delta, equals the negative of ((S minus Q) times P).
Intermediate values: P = 72.36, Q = 120.9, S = 153.2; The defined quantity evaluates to -2337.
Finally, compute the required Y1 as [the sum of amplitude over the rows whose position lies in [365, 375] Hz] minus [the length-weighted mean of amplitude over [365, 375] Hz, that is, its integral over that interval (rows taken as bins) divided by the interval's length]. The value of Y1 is 399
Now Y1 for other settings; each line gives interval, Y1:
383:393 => 374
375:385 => 397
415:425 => 477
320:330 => 276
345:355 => 362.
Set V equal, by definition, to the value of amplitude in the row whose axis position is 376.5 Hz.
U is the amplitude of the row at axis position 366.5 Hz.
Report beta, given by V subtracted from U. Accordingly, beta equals 0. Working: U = 132.7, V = 133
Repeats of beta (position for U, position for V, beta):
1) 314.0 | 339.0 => 69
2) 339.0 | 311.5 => -65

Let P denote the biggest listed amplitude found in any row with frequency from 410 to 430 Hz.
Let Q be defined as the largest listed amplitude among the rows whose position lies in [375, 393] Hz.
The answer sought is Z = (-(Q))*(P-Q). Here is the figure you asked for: -3874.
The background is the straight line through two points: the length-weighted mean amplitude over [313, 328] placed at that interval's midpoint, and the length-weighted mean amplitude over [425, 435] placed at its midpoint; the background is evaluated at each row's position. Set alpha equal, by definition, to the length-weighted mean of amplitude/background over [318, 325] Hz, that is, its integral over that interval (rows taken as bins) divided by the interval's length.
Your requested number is 1.0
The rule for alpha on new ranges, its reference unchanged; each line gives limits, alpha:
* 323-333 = 0.7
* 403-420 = 0.8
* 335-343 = 0.5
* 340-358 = 0.9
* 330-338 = 0.6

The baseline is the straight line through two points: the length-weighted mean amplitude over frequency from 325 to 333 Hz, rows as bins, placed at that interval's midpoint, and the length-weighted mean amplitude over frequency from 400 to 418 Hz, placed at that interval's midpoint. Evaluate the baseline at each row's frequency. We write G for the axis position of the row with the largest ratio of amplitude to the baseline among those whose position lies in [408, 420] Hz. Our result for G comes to 416.5 Hz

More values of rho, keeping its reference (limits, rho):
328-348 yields 36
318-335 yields -52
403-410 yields 34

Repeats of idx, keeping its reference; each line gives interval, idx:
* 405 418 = 416.5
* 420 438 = 436.5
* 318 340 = 319.0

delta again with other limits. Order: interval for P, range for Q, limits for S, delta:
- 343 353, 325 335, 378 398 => -2085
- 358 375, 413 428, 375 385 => 3083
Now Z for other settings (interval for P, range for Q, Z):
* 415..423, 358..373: -3831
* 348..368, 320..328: -2814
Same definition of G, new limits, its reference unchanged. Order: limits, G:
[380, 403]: 381.5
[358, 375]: 369.0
